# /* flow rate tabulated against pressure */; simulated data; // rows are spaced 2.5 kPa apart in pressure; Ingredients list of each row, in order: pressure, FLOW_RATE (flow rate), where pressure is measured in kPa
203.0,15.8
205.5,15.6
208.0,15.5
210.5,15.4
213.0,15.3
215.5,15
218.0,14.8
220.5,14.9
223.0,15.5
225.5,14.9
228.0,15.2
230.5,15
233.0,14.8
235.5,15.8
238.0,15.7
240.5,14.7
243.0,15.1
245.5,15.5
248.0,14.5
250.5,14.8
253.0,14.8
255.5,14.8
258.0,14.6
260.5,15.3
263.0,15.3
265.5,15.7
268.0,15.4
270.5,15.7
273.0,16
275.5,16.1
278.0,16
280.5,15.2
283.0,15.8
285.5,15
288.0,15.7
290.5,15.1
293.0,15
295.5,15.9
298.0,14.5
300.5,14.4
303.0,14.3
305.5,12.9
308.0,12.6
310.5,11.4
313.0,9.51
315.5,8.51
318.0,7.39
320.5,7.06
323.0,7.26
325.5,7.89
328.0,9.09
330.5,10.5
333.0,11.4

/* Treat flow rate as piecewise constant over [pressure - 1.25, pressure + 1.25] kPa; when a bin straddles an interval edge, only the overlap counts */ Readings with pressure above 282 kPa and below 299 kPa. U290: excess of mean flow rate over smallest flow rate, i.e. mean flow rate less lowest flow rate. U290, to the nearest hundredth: 0.79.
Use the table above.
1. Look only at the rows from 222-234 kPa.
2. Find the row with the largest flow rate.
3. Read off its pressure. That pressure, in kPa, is 223.0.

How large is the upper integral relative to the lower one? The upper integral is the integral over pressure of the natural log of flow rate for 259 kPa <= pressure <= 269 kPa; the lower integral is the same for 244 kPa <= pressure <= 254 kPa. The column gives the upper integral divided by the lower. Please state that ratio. 1.01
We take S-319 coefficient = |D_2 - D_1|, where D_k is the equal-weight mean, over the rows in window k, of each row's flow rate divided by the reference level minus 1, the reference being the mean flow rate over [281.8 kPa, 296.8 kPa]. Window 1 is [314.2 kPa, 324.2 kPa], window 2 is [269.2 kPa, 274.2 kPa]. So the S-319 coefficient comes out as 0.54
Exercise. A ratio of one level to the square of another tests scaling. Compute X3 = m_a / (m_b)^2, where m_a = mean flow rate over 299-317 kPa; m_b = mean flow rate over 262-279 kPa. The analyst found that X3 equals 0.048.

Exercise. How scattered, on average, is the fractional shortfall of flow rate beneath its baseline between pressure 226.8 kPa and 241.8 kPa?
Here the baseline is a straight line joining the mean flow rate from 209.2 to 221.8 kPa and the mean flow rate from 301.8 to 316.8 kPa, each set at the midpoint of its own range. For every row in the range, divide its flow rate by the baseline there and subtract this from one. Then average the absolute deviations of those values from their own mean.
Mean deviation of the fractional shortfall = 0.030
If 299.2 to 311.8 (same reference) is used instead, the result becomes 0.073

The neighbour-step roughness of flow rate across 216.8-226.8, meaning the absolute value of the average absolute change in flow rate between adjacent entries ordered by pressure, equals 0.43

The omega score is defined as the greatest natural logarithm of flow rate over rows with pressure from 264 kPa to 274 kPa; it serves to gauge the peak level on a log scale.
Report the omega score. 2.77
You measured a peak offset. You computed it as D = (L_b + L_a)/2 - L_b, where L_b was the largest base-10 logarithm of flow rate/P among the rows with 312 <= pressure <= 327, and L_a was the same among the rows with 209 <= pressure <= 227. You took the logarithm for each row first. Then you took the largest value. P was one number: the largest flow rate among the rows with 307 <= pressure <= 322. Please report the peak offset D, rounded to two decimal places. 0.11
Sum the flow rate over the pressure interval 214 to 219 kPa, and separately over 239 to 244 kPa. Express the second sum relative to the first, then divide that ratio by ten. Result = 0.10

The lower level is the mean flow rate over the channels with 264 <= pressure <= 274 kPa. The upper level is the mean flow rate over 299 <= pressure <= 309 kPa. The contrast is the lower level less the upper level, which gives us 2.1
